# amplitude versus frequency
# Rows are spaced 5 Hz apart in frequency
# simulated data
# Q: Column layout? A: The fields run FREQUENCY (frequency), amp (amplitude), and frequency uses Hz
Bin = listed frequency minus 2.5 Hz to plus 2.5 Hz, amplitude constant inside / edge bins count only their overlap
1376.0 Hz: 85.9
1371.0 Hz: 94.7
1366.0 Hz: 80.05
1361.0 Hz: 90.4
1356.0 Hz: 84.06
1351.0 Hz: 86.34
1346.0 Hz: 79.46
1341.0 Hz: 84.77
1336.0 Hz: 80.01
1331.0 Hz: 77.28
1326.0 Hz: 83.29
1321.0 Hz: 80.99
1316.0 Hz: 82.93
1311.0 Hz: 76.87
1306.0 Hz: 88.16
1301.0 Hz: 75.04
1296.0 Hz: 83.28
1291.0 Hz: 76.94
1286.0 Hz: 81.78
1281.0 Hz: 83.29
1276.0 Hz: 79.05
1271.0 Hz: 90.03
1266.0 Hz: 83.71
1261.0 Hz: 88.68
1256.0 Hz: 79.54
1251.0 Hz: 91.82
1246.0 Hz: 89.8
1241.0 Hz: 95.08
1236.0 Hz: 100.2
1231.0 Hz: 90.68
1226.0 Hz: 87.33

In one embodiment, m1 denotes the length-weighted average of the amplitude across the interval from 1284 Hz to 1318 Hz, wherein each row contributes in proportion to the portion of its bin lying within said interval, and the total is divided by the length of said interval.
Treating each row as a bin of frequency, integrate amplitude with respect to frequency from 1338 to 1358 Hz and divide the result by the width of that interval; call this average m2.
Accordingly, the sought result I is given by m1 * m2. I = 6740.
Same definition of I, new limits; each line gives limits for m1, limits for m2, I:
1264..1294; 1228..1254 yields 7679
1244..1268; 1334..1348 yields 7070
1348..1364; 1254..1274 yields 7393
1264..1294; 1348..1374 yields 7169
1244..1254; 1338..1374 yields 7730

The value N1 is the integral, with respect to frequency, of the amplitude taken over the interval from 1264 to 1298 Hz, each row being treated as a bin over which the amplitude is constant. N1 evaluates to 2807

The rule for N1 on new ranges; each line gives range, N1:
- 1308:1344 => 2915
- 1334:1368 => 2845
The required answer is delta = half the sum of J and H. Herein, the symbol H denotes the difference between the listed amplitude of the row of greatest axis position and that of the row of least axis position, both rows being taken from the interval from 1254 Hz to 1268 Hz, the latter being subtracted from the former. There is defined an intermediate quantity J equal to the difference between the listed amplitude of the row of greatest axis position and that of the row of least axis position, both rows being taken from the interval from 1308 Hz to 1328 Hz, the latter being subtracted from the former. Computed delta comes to 5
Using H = 4.2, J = 6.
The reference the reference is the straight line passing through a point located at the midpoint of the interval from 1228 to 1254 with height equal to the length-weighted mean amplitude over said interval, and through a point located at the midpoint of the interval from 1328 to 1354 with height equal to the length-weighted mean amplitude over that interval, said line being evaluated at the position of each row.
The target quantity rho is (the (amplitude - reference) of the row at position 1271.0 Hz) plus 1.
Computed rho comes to 1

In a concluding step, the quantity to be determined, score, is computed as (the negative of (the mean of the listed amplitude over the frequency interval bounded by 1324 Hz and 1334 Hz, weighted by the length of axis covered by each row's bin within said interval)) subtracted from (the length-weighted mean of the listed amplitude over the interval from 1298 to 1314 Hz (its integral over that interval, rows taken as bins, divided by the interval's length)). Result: 160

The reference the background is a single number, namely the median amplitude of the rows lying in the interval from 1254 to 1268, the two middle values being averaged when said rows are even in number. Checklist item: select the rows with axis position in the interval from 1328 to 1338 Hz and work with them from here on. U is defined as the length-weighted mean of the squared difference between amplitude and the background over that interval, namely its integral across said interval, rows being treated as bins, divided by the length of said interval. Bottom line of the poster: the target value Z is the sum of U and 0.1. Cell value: 27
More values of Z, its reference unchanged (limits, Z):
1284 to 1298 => 18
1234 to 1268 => 76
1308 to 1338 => 19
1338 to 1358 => 7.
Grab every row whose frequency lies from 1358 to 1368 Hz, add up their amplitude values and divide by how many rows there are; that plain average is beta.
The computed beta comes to 85.2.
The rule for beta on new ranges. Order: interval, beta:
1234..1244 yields 97.6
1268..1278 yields 84.5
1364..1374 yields 87.4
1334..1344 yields 82.4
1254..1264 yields 84.1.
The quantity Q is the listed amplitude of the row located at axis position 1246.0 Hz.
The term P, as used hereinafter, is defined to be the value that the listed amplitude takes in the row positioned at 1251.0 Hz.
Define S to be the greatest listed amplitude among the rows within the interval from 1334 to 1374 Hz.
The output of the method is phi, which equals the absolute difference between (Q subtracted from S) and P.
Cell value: 87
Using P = 91.82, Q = 89.8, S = 94.7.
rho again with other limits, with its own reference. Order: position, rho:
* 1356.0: 5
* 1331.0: -5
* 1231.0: -3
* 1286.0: -5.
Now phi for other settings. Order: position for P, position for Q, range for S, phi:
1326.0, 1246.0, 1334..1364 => 83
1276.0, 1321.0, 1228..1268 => 60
